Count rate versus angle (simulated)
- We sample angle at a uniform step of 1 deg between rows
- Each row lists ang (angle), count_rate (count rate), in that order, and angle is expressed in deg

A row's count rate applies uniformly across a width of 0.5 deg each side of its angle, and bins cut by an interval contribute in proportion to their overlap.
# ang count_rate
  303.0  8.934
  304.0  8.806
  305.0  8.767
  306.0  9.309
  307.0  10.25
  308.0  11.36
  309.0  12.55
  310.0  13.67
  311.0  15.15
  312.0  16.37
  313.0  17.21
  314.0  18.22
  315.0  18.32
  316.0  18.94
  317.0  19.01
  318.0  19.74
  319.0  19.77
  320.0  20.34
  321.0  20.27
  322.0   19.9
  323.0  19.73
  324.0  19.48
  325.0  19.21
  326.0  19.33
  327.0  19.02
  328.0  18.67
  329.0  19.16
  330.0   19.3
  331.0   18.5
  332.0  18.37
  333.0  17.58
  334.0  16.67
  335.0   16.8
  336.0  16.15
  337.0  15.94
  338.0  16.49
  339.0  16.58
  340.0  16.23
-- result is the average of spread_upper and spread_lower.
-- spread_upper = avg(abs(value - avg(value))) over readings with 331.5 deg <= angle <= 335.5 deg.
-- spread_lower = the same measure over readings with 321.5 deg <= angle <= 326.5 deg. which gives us 0.42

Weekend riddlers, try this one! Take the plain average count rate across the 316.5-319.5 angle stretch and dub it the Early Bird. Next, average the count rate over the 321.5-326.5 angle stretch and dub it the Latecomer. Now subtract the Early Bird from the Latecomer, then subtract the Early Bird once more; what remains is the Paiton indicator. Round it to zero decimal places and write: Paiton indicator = -19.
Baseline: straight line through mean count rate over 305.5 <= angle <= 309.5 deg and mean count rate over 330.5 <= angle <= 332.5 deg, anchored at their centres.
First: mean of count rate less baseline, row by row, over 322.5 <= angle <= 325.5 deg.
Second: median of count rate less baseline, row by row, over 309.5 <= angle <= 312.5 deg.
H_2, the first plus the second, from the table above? 6.6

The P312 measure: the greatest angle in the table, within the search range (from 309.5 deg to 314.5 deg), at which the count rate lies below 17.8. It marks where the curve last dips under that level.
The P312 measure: 313.0 deg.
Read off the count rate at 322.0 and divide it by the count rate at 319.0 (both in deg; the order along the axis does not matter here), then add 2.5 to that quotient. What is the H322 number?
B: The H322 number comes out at 3.51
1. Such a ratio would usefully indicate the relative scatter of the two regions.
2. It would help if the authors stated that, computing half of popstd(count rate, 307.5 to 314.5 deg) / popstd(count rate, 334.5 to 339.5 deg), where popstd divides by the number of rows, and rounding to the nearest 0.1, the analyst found 3.8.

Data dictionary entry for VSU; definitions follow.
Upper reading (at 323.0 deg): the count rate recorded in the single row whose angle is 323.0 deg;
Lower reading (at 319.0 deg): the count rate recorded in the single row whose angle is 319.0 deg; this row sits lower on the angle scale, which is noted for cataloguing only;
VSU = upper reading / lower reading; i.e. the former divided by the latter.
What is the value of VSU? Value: 1.0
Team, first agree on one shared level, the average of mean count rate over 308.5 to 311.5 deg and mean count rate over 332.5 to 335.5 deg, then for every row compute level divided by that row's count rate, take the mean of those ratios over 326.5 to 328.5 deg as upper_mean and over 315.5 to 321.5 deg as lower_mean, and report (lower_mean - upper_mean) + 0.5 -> 0.47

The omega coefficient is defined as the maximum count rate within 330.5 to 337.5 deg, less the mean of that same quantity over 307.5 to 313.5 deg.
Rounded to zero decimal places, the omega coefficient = 4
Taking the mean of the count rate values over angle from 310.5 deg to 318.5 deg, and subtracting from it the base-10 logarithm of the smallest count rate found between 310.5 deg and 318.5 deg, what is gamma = 16.7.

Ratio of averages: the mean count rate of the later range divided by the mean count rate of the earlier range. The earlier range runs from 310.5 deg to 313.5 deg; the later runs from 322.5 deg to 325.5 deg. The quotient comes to 1.20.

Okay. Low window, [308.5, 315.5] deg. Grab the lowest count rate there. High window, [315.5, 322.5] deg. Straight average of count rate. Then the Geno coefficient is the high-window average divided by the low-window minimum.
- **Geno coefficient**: 1.6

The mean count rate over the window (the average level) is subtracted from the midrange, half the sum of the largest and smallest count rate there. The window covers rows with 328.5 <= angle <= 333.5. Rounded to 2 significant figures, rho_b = -0.14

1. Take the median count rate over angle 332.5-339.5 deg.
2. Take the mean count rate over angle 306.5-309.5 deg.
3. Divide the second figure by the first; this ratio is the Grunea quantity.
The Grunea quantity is 0.69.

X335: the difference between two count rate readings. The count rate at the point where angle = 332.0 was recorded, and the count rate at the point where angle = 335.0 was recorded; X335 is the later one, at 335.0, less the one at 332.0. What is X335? -1.6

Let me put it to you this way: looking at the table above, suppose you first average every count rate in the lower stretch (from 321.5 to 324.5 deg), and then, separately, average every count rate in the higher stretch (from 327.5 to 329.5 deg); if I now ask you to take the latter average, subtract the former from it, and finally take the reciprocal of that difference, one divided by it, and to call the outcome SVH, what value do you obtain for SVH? -1.3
